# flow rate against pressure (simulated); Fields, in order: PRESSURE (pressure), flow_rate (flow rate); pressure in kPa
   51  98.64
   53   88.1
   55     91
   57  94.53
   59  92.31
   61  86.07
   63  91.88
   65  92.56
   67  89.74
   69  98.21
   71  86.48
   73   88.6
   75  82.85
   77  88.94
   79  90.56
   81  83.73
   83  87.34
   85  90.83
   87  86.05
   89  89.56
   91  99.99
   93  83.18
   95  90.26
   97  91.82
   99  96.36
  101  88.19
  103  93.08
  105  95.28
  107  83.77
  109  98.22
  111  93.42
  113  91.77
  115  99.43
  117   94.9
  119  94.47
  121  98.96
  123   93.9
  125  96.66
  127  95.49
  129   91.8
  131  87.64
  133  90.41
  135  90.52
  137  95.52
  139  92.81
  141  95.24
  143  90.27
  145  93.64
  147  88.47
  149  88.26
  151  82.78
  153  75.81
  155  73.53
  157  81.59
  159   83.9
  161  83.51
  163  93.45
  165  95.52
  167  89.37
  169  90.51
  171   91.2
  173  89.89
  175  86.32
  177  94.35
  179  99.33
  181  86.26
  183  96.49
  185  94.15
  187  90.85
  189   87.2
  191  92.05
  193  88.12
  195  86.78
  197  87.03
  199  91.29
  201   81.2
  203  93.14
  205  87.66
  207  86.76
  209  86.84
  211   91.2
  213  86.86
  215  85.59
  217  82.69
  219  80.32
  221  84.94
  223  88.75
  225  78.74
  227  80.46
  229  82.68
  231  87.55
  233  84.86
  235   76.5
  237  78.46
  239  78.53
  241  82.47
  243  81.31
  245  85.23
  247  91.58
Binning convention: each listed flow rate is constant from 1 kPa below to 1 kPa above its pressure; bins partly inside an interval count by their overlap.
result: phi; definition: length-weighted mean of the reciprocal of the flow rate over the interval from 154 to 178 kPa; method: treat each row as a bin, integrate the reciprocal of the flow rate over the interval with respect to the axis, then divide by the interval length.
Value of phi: 0.0115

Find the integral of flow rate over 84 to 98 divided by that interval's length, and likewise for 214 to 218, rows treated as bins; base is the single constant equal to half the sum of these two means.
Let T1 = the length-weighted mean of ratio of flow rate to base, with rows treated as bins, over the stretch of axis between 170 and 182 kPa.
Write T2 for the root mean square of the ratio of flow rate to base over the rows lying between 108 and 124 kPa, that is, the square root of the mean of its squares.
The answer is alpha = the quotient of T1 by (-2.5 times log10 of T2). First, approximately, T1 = 1.05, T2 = 1.10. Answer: -10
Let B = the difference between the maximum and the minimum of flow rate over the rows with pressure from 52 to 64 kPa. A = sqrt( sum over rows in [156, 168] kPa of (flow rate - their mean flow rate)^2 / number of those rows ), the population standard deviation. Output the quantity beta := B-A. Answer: 3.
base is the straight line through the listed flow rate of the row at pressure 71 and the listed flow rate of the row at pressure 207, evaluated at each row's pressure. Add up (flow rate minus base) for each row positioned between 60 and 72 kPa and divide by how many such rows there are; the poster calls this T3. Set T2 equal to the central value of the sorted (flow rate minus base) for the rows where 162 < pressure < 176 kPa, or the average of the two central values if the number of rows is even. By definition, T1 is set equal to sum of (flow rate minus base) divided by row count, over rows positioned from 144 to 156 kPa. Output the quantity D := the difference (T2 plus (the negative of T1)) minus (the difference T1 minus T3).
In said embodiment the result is 14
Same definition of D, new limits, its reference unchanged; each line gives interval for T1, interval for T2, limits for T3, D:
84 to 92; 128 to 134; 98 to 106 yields 0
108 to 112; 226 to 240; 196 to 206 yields -24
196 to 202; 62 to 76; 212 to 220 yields 1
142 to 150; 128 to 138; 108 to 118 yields 6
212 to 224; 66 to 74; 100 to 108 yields 10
